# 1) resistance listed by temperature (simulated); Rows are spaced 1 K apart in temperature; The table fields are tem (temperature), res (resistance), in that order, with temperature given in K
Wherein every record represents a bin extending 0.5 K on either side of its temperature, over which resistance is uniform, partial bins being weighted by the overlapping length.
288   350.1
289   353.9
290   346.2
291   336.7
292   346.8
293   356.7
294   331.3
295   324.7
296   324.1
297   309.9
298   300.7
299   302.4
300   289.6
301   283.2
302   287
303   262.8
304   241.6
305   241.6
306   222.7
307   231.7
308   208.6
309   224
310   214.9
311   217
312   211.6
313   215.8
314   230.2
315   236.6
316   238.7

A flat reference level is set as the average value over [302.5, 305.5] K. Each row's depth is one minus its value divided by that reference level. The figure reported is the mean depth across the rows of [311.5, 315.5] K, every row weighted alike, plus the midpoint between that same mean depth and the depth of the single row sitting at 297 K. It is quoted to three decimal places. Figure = 0.028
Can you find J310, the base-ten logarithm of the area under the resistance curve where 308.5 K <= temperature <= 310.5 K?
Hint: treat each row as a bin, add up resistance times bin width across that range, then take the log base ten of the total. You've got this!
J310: 2.64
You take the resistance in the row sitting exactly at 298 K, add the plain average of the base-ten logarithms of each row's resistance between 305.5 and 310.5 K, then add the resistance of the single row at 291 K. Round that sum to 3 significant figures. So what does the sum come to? 640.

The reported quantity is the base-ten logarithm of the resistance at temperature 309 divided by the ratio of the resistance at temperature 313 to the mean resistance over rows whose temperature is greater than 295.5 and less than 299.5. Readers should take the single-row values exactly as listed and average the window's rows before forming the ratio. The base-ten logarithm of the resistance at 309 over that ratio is 2.51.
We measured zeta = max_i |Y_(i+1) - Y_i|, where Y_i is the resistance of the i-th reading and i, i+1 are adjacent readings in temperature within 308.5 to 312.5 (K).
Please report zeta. 9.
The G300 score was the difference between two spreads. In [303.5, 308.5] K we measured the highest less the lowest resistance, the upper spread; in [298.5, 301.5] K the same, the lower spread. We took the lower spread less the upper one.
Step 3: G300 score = -14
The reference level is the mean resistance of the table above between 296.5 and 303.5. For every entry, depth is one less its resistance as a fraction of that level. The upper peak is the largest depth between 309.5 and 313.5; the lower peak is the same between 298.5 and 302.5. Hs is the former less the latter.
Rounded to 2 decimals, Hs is 0.25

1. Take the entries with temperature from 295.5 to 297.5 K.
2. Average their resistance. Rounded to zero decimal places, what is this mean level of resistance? 317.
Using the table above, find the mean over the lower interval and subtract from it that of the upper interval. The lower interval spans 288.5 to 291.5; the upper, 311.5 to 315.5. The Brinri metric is 122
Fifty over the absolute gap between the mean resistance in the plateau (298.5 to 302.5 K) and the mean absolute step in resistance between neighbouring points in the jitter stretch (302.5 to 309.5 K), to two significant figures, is 0.18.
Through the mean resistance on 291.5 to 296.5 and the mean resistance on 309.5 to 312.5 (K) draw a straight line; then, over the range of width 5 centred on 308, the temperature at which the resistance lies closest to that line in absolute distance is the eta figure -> 309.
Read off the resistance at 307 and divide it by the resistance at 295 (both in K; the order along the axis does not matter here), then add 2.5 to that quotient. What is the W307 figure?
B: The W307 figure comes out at 3.21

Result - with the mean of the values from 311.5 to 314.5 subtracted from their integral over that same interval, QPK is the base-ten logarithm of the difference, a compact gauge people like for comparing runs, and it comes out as 2.64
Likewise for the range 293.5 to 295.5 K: 2.52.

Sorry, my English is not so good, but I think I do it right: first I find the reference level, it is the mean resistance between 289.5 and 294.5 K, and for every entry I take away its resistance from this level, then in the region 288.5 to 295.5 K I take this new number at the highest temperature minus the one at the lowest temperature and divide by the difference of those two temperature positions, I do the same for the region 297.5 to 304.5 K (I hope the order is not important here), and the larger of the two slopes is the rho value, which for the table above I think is 10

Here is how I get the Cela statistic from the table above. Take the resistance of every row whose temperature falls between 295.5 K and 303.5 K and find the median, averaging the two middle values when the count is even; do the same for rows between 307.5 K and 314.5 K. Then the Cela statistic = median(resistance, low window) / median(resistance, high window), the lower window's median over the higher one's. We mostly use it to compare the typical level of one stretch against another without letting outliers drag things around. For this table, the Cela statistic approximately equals 1.37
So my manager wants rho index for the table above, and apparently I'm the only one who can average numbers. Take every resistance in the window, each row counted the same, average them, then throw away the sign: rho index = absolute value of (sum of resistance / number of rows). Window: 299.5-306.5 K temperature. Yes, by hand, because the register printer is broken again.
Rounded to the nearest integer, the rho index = 261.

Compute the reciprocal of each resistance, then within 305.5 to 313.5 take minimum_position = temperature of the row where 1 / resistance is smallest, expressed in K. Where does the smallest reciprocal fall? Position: 307 K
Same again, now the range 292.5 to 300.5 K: 293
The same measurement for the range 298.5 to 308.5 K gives 299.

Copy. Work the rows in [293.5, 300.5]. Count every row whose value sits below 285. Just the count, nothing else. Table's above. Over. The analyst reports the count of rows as 0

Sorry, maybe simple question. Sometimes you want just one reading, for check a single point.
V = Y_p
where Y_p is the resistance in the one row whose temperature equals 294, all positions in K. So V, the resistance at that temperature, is 331.3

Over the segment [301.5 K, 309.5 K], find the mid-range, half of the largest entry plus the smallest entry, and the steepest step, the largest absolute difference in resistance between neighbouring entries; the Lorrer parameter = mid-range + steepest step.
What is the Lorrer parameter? 272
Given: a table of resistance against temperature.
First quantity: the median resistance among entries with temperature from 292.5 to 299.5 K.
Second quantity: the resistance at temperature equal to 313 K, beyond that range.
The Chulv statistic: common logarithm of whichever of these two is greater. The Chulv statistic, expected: 2.51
